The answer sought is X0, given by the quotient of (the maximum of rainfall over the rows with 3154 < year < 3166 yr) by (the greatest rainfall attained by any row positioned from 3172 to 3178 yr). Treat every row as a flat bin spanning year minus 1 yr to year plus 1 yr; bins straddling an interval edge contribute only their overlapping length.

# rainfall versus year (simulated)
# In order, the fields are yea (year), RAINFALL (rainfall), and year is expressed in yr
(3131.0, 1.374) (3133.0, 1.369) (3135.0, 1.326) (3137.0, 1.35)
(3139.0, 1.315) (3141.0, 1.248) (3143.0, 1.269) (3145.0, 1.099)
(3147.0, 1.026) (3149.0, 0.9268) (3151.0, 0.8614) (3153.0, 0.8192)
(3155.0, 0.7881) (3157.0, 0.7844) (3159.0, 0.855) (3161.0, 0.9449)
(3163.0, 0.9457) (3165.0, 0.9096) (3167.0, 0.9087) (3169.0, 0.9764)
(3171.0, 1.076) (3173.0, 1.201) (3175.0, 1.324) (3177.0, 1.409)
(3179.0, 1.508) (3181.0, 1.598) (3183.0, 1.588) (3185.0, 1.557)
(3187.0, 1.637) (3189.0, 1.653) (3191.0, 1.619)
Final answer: 0.67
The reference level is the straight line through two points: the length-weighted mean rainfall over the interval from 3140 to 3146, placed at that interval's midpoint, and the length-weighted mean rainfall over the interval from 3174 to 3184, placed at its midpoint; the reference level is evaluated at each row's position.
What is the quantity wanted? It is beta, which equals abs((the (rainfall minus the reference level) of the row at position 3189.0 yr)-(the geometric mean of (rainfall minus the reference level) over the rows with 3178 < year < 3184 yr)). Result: 0.0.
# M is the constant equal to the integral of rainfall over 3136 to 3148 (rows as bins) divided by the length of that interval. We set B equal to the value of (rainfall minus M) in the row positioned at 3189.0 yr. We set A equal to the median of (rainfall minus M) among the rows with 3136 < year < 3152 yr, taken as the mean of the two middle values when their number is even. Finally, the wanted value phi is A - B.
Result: -0.48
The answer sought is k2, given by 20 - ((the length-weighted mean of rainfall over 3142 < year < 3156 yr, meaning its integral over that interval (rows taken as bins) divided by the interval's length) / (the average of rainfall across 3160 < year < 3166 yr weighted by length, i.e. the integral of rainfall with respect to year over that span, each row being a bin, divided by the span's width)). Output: 19.0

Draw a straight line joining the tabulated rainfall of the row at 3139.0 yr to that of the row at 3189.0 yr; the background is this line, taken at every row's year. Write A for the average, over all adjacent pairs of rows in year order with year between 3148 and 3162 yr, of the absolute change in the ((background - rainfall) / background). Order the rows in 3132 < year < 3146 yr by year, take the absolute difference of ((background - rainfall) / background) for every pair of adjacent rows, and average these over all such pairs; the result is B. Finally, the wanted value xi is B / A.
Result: 1.30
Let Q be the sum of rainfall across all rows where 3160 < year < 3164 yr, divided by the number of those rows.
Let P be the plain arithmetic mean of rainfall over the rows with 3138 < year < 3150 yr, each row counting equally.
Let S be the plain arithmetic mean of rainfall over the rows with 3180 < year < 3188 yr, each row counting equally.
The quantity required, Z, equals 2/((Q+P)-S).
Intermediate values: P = 1.15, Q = 0.9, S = 1.6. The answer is 4.02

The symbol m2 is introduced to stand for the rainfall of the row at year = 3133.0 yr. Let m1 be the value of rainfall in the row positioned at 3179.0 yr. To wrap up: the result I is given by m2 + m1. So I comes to 2.88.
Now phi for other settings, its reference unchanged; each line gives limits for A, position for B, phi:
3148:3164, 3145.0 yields -0.24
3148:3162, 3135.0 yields -0.47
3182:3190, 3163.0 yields 0.67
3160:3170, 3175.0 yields -0.38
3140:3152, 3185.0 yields -0.49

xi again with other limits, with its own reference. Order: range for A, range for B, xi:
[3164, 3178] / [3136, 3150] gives 1.27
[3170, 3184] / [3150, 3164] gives 0.57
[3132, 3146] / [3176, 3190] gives 0.64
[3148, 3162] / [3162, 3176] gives 1.26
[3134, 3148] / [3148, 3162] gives 0.73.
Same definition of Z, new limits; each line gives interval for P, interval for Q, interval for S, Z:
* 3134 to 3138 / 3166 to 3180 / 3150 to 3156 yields 1.17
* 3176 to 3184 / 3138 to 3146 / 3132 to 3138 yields 1.42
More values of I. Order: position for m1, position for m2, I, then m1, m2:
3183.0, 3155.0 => 2.38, 1.588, 0.7881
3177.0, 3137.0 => 2.76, 1.409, 1.35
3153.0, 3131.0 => 2.19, 0.8192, 1.374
